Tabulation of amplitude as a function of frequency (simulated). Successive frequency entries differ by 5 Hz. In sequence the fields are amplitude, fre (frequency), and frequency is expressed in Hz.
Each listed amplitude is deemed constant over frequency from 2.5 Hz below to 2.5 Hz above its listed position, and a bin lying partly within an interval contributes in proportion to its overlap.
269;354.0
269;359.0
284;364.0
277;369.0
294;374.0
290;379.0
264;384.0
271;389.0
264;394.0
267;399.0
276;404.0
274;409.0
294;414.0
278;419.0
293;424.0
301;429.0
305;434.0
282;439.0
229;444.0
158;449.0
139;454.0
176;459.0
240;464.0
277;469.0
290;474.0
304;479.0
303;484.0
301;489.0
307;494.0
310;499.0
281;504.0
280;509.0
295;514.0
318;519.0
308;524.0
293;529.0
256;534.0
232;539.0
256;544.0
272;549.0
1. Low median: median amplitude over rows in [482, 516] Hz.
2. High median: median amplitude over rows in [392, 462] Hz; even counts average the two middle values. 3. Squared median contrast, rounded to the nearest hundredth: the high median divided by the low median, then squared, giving 0.83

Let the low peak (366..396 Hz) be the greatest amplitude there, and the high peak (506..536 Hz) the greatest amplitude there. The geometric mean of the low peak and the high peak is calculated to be 306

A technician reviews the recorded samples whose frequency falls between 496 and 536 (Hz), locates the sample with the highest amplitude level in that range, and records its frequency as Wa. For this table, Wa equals 519.0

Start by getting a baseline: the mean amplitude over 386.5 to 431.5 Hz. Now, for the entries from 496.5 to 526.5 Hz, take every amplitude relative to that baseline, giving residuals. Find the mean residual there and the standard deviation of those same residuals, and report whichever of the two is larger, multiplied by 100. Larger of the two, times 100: 1889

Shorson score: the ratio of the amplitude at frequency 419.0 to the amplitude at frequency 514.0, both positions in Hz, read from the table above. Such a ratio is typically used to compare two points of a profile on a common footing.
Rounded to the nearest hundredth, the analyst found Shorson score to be 0.94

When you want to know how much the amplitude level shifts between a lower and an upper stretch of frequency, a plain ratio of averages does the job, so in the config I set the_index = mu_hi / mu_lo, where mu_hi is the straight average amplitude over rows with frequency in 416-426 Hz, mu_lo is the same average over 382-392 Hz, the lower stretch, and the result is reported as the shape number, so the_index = 1.07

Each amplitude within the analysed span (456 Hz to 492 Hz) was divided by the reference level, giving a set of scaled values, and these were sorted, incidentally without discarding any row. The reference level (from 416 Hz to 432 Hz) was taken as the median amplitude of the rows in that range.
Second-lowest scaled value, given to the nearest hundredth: 0.82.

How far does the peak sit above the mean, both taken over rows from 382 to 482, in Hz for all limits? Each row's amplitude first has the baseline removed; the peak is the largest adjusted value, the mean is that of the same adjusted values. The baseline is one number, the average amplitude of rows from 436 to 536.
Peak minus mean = 46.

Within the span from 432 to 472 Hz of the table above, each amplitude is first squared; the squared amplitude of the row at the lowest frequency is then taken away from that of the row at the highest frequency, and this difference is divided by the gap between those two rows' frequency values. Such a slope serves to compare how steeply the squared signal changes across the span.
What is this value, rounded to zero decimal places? -466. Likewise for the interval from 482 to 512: -536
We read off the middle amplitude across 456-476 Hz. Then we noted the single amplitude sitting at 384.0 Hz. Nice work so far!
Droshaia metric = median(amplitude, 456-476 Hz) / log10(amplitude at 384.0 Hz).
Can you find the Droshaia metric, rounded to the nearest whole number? 107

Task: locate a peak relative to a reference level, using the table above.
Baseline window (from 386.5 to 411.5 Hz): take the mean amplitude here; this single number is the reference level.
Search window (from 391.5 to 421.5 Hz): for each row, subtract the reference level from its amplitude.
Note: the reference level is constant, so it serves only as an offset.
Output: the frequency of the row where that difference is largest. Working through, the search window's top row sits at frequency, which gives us 414.0 Hz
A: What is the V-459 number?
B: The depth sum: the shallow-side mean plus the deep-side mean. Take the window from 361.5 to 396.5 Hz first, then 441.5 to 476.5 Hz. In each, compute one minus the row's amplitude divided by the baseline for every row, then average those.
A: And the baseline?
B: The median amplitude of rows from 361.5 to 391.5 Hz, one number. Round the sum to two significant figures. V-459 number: 0.24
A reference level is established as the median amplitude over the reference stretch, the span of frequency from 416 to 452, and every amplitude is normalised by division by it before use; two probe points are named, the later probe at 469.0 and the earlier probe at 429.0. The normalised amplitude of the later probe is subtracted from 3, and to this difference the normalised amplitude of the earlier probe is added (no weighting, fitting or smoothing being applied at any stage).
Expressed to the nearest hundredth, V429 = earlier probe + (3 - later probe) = 3.09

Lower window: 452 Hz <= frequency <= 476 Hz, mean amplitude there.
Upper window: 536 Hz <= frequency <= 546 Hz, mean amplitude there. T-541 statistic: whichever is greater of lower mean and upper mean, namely 244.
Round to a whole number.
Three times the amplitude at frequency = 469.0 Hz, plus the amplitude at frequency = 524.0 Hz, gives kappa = 1139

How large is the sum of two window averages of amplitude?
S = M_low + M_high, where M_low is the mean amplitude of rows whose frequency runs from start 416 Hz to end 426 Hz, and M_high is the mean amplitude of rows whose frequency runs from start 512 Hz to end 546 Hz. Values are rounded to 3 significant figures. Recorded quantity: 565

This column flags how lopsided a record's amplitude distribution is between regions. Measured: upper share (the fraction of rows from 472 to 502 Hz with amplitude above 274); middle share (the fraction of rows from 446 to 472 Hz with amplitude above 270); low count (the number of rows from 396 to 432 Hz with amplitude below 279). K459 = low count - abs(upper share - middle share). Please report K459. 3.2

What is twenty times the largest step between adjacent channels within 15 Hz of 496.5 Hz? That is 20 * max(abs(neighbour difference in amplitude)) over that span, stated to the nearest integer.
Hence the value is 580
